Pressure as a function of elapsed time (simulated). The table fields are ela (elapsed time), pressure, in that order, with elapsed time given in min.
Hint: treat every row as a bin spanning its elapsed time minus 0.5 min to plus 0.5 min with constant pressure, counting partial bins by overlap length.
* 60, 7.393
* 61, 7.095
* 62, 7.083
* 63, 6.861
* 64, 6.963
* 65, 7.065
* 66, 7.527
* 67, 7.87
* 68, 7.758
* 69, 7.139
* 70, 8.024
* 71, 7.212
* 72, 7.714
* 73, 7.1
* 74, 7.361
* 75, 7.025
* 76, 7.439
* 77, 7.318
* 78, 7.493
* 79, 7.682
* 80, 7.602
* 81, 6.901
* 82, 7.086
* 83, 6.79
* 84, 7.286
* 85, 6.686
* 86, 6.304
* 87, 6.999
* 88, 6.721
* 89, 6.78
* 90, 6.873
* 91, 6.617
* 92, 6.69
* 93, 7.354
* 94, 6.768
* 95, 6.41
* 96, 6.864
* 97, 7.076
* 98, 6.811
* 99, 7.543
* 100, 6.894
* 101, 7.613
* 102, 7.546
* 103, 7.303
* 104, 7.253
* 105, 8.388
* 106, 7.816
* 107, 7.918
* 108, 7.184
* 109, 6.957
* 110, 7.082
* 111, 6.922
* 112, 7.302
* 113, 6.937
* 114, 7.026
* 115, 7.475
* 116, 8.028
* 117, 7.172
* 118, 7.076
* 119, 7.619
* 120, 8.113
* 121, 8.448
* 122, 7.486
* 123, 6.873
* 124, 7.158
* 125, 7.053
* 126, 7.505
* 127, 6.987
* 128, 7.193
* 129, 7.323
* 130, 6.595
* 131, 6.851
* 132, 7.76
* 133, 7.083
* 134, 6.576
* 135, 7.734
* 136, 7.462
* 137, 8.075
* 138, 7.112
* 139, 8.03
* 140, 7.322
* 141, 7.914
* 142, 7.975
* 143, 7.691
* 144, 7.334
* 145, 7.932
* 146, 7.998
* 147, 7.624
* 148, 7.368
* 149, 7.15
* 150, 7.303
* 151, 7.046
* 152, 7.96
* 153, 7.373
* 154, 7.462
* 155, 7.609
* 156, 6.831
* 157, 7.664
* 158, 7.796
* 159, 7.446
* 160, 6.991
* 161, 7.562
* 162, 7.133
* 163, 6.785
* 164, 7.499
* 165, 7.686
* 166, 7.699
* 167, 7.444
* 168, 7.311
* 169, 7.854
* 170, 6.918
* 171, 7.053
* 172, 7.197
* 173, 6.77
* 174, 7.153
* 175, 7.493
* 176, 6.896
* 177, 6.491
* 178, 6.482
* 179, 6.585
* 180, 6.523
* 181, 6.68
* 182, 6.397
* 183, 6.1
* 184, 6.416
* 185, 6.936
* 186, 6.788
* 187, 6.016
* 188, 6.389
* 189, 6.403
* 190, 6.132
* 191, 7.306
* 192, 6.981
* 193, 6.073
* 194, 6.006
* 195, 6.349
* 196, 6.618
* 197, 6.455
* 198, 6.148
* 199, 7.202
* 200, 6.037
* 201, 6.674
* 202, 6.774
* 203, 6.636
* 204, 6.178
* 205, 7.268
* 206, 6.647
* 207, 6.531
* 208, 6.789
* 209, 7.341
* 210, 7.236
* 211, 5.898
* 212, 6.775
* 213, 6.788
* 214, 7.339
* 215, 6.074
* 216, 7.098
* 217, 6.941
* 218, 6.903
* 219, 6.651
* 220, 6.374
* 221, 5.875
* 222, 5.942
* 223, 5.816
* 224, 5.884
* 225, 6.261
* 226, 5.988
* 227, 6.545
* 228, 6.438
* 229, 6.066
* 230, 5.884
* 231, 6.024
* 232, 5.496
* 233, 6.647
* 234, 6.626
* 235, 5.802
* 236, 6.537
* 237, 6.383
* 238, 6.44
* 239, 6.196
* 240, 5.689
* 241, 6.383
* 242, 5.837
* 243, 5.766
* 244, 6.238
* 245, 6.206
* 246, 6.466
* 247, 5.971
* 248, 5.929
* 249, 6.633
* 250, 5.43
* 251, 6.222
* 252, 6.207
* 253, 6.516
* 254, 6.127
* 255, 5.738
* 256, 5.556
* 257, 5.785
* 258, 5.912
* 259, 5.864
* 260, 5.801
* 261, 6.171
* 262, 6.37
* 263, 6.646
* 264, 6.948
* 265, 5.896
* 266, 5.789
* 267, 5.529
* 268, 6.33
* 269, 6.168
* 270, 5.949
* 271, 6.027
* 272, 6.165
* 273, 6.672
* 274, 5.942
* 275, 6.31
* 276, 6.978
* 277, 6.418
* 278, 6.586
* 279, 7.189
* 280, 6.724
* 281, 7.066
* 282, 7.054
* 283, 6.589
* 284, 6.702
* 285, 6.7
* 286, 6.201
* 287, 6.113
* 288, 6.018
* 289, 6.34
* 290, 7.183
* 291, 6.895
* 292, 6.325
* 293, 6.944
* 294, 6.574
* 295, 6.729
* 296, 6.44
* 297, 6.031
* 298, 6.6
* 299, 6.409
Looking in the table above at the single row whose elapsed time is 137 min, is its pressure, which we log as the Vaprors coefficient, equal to 8.075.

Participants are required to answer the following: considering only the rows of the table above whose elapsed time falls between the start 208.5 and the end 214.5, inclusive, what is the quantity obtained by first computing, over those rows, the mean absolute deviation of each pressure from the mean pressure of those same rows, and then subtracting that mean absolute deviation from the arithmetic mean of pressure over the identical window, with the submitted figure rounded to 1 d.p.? 6.5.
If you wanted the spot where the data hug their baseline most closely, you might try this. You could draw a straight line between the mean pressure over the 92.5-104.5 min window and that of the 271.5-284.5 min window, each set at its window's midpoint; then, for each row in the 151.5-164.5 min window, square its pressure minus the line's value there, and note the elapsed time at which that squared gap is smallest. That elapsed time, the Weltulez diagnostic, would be 160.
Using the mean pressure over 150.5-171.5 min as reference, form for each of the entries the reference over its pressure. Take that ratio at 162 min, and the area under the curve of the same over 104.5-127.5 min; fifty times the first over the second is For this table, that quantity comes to 2.3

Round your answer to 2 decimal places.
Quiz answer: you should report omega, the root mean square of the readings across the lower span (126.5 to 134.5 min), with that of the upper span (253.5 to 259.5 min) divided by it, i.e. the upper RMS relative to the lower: 0.83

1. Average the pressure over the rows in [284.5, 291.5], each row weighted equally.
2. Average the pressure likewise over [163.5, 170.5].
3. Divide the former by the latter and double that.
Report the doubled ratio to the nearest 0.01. 1.73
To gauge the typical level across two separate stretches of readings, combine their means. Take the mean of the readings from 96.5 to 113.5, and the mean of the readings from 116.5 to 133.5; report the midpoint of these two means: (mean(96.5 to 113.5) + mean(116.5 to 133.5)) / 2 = 7.3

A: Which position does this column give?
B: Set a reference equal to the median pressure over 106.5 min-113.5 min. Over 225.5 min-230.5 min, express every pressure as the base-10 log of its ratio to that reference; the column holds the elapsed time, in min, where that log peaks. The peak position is 227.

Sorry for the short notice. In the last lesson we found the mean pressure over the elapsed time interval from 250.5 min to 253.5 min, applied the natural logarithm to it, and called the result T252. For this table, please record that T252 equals 1.84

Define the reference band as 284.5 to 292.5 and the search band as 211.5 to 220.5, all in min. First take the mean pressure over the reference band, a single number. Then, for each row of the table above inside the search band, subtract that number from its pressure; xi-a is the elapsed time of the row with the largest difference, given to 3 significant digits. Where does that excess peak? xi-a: 214 min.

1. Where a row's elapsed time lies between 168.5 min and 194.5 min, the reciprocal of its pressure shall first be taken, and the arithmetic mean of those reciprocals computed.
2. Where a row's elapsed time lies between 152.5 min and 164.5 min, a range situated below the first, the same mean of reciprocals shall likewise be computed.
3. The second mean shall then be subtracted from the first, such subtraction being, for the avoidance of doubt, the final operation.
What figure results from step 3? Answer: 0.014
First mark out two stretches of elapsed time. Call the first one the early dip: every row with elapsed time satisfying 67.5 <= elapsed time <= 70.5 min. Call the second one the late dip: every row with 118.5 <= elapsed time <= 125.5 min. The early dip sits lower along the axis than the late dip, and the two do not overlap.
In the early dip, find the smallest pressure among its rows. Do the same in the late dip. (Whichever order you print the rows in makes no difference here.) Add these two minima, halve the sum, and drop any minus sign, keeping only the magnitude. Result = 7.0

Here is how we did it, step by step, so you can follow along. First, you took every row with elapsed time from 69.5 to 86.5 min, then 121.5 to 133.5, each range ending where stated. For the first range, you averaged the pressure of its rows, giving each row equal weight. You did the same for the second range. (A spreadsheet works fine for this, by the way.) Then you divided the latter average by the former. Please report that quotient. 0.989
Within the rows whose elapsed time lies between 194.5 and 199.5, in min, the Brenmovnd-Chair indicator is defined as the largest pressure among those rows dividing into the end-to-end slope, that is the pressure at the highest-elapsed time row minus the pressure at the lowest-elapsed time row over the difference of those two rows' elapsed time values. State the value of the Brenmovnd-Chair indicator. 0.030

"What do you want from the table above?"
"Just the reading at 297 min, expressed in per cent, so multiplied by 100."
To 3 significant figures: 603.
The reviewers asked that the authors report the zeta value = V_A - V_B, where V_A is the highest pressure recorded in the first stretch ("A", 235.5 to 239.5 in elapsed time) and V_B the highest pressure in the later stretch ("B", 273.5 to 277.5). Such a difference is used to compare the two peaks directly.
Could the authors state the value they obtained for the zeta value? -0.44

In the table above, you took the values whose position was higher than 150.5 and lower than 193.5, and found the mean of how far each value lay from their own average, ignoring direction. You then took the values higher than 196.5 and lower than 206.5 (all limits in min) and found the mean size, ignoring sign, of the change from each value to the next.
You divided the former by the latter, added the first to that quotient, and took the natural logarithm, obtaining 0.2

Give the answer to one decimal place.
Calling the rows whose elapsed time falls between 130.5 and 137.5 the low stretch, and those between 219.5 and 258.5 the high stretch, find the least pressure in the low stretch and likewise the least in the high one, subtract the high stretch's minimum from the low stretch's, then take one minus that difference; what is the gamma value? -0.1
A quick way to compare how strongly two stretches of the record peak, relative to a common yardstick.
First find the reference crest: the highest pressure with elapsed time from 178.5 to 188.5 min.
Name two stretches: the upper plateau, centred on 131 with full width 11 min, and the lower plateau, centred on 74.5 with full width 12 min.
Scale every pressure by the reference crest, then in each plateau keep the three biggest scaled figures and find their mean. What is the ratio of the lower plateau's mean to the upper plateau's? 1.018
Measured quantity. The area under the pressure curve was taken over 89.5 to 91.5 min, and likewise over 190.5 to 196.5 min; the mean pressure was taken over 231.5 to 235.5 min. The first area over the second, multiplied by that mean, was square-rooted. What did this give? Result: 1.5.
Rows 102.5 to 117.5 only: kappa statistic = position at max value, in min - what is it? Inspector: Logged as 105 min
